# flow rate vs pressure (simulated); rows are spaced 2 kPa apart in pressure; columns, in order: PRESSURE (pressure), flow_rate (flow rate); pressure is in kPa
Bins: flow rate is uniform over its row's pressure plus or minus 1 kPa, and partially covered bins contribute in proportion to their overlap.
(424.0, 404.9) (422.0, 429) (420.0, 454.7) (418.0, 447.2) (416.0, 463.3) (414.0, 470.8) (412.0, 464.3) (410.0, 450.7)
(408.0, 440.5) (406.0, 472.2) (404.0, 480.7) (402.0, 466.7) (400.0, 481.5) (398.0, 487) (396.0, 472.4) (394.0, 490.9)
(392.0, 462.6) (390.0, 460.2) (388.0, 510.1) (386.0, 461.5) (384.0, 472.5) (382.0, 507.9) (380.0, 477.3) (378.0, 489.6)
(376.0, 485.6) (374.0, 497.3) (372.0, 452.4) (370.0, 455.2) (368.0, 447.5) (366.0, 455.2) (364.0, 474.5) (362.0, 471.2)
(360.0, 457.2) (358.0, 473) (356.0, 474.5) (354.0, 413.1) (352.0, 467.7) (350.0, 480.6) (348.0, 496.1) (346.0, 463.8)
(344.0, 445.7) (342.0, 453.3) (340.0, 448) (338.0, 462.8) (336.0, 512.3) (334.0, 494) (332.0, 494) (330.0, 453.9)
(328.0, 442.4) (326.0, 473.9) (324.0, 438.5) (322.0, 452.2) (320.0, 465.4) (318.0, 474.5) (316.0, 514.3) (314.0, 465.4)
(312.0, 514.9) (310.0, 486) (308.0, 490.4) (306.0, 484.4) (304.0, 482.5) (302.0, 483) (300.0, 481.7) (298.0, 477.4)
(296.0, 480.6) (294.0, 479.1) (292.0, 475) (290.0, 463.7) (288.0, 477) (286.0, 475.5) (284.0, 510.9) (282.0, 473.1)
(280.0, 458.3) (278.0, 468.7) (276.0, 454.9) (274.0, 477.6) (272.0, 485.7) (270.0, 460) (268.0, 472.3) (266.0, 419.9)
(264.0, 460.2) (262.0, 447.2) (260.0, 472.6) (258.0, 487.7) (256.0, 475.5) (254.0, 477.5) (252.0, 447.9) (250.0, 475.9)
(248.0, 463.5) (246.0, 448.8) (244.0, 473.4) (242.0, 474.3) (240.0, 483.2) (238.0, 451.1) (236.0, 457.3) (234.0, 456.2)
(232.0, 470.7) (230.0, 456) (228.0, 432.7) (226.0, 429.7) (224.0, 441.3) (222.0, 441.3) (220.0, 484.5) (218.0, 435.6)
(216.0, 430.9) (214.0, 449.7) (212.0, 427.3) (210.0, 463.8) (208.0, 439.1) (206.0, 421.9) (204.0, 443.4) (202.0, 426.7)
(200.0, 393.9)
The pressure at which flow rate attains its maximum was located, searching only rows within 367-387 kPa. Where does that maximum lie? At 382.0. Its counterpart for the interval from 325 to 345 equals 336.0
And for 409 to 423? 414.0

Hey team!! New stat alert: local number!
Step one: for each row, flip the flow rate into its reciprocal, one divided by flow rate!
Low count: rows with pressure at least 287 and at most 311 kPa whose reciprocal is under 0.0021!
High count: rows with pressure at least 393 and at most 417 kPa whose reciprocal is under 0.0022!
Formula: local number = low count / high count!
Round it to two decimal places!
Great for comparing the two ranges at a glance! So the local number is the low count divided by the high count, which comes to 1.00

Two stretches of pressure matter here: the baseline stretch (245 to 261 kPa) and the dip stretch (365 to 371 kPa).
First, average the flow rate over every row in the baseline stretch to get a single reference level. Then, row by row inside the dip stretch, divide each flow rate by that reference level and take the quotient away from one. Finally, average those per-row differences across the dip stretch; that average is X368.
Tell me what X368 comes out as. 0.034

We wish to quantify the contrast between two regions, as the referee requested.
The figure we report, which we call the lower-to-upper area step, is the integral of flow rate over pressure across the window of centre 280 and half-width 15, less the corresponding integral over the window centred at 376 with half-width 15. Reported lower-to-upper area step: -133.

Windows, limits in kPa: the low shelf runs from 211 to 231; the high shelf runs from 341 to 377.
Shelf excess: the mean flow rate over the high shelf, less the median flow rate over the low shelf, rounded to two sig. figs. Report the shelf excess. 26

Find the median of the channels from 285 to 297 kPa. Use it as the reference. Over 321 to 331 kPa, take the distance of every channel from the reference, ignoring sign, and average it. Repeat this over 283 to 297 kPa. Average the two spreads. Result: 16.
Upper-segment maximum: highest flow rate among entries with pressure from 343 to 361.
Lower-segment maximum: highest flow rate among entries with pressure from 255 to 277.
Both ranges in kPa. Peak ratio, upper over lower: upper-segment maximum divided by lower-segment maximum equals 1.02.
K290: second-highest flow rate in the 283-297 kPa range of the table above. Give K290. 480.6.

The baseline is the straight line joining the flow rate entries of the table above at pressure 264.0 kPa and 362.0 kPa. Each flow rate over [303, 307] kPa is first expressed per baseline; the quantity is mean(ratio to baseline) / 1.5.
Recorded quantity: 0.693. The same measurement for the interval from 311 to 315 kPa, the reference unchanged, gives 0.702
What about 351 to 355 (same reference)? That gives 0.624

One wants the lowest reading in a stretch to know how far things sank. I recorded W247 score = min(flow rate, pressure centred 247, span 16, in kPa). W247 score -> 447.9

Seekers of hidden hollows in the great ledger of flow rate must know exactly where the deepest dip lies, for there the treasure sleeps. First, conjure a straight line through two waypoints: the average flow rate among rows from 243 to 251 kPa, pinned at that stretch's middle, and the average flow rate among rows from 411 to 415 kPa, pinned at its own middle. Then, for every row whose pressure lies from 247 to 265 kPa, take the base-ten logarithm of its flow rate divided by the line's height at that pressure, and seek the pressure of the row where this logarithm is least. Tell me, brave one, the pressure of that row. 262.0 kPa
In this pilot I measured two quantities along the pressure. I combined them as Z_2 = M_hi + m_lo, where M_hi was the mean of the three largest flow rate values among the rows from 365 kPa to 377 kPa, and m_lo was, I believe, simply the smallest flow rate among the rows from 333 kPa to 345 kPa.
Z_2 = 925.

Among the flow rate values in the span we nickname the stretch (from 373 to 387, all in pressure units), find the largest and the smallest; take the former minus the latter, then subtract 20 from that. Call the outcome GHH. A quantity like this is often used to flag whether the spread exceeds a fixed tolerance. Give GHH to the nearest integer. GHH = 26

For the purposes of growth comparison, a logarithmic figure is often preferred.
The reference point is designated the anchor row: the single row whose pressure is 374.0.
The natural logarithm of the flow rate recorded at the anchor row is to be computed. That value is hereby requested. 6.21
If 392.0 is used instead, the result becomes 6.14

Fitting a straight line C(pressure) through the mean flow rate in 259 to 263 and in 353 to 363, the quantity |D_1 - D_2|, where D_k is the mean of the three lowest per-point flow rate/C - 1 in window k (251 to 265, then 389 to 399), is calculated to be 0.035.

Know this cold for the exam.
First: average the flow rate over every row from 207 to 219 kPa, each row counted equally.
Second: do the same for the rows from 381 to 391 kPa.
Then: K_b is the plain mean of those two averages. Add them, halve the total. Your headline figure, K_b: 462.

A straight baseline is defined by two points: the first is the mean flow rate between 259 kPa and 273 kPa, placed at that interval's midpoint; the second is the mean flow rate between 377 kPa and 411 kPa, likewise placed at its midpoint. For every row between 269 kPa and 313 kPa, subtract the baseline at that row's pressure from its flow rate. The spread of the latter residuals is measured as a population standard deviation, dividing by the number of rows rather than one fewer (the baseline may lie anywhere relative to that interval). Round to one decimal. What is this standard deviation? 13.3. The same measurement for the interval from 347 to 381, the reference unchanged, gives 20.0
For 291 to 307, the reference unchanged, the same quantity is 2.4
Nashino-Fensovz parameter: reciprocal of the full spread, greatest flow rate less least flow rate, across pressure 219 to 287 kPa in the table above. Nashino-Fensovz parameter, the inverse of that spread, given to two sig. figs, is 0.011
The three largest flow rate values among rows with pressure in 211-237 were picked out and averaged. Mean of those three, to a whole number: 471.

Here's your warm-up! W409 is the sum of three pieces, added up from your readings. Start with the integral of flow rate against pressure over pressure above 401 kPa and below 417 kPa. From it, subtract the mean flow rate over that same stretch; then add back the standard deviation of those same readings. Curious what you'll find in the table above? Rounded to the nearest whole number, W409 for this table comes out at 6967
